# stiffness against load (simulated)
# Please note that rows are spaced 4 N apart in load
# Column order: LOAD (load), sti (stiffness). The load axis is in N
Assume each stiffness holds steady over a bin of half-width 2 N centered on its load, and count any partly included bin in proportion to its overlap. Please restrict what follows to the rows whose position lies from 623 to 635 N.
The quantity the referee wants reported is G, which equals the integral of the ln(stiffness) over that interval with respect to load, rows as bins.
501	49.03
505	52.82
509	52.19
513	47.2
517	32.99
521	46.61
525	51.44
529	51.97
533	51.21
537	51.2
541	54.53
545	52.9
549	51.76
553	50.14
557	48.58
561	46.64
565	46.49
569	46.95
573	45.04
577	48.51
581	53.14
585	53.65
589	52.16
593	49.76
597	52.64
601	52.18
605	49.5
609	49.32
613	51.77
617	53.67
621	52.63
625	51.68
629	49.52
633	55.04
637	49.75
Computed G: 47.4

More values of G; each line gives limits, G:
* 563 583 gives 77.4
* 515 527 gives 45.1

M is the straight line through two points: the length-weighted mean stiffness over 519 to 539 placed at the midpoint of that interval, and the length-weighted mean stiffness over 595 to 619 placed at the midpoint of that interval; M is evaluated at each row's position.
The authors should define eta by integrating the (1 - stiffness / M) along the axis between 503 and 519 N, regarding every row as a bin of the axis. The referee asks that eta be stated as 1.3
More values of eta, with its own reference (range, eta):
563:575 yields 1.1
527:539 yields -0.2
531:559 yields -0.4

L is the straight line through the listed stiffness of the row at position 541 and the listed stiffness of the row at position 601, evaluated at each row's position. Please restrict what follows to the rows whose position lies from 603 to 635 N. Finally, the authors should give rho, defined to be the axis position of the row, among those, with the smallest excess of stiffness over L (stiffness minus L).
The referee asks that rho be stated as 609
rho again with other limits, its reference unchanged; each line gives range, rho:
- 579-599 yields 593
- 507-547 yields 517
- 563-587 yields 573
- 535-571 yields 561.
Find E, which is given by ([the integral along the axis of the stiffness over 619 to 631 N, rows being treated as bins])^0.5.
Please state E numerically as 24.8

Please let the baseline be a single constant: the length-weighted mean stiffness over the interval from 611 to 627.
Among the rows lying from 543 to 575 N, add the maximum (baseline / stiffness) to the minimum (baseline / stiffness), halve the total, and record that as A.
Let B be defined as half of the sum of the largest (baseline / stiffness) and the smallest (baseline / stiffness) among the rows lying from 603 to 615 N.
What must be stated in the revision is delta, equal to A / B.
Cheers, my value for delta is 1.04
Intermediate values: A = 1.08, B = 1.04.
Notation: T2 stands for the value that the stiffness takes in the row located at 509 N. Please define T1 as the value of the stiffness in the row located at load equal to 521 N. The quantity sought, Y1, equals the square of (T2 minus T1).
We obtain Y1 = 31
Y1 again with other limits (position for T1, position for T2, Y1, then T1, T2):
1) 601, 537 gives 1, 52.18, 51.2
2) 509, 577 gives 14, 52.19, 48.51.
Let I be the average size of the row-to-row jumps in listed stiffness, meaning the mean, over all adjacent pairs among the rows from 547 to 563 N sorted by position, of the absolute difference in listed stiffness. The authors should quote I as 1.7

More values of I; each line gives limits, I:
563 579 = 1.9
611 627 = 1.3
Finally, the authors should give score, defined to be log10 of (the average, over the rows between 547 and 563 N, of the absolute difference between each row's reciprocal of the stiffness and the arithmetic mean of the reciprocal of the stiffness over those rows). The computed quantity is -3.16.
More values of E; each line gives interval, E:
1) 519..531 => 24.5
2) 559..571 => 23.7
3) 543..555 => 24.9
